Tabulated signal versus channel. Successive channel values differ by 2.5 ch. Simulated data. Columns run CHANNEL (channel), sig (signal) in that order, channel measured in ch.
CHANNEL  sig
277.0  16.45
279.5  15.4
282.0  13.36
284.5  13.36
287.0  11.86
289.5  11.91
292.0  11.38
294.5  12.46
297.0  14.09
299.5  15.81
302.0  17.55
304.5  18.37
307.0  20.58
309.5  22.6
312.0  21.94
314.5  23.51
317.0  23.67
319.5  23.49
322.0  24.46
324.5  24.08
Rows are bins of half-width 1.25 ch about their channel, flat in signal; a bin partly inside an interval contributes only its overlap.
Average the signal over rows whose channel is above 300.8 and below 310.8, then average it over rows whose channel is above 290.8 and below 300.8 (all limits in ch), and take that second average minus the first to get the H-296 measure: -6.3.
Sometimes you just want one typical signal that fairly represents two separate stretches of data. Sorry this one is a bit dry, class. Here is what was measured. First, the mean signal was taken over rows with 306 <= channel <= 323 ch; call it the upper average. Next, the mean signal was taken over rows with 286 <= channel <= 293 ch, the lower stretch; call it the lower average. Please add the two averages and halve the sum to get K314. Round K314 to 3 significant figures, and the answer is 17.3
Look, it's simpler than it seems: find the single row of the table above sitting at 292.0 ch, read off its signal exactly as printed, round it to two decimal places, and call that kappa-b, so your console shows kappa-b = 11.38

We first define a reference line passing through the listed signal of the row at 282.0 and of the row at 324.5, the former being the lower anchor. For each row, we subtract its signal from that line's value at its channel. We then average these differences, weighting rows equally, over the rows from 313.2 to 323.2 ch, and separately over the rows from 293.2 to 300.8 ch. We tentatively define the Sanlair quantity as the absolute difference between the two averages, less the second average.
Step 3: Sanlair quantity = 1.3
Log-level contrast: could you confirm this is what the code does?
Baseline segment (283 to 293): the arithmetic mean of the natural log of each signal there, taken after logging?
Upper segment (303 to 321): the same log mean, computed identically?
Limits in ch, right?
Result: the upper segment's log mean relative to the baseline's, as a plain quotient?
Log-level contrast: 1.24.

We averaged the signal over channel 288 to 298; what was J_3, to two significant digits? 12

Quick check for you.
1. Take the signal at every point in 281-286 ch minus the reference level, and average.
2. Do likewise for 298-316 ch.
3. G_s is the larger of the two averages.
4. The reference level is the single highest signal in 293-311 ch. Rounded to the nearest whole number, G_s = -3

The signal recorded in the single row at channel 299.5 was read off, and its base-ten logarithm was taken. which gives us 1.20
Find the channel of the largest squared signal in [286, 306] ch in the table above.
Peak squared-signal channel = 304.5 ch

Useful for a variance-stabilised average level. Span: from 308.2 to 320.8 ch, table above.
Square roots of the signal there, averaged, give 4.80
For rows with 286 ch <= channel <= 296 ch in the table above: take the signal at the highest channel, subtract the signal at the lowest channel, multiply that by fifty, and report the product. 30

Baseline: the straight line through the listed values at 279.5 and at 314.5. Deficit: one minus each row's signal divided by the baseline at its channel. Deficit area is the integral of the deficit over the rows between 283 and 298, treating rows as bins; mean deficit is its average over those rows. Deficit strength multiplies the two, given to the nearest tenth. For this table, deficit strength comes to 1.4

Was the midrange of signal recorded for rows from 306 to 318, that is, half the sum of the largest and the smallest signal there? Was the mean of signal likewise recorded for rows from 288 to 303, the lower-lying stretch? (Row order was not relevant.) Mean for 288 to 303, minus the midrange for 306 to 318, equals -8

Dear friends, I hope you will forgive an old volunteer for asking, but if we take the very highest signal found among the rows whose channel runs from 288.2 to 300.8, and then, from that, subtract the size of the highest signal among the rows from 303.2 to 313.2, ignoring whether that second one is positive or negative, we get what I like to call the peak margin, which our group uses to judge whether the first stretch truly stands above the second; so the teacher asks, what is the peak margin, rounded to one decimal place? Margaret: -6.8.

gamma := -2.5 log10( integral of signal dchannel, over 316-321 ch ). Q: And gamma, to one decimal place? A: -5.2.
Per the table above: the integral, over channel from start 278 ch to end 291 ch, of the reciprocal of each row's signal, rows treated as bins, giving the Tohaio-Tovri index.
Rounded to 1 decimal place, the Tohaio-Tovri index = 1.0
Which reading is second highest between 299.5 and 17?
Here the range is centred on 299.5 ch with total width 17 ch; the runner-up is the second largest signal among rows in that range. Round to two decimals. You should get 18.37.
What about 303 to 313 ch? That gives 21.94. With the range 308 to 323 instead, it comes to 23.67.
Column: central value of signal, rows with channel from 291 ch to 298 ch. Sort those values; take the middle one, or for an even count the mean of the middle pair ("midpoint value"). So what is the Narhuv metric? 12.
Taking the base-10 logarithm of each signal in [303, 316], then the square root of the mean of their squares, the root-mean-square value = 1.33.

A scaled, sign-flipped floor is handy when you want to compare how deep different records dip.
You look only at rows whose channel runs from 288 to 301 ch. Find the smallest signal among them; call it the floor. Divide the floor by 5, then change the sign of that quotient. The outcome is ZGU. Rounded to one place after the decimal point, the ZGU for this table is -2.3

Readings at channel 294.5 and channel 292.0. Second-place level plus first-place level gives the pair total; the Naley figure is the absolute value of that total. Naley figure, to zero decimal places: 24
